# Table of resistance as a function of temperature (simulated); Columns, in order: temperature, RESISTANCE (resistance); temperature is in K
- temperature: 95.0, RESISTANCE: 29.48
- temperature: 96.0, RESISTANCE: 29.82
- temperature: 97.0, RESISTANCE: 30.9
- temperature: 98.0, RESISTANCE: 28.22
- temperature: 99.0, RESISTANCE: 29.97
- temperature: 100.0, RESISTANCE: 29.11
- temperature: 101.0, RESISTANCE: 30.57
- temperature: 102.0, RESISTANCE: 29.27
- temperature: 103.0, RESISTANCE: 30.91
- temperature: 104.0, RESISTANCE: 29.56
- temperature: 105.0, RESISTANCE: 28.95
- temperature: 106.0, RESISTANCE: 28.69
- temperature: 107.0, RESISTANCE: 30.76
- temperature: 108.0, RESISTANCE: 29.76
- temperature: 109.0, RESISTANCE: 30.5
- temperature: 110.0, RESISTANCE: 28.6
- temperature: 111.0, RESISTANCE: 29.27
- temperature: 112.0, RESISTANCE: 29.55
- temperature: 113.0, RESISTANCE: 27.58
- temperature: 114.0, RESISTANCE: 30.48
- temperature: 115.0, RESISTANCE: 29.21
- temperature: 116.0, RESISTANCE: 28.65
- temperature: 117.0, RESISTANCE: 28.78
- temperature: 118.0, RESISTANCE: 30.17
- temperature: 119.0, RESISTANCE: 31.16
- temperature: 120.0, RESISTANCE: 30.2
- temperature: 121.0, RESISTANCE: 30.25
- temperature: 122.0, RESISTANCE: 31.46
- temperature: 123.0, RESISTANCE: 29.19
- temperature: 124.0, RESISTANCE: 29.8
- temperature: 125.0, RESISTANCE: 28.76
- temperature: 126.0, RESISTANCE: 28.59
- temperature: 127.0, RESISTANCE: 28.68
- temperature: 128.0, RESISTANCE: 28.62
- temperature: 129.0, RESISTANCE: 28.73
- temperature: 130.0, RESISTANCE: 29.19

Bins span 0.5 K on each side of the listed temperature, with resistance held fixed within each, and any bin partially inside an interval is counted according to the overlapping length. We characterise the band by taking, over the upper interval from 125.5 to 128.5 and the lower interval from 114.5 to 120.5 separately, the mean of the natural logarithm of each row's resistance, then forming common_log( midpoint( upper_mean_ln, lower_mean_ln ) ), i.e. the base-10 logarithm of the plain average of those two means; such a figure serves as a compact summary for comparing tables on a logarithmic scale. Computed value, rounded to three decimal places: 0.528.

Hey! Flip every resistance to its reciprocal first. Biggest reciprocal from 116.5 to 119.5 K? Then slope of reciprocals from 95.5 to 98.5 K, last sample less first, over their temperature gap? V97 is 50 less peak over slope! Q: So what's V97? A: 13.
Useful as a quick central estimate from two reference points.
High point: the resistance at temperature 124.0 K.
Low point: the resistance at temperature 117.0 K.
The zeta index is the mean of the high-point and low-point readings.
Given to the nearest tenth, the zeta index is 29.3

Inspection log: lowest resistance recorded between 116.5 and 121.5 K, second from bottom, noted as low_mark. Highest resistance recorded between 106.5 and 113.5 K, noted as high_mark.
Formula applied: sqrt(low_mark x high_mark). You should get 30.5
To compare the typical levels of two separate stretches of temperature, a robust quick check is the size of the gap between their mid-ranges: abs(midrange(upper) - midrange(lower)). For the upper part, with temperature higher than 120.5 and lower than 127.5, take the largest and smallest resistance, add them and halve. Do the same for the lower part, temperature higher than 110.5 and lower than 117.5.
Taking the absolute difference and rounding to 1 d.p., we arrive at 1.0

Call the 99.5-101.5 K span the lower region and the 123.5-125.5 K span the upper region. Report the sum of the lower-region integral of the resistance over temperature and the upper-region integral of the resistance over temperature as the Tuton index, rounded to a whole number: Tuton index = 118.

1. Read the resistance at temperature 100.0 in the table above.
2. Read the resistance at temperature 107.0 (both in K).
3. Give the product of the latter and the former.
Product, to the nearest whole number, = 895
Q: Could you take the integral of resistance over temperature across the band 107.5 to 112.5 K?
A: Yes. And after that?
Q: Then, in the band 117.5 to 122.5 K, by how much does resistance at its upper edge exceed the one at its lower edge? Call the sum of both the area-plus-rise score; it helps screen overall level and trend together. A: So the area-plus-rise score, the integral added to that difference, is 149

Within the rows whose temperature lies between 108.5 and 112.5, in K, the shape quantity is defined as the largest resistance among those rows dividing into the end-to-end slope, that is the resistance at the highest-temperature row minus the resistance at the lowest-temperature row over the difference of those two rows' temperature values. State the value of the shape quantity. -0.010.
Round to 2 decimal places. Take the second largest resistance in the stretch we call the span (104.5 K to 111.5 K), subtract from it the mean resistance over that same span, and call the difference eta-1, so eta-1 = 1.00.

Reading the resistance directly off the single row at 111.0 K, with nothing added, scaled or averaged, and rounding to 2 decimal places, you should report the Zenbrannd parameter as 29.27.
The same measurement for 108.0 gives 29.76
